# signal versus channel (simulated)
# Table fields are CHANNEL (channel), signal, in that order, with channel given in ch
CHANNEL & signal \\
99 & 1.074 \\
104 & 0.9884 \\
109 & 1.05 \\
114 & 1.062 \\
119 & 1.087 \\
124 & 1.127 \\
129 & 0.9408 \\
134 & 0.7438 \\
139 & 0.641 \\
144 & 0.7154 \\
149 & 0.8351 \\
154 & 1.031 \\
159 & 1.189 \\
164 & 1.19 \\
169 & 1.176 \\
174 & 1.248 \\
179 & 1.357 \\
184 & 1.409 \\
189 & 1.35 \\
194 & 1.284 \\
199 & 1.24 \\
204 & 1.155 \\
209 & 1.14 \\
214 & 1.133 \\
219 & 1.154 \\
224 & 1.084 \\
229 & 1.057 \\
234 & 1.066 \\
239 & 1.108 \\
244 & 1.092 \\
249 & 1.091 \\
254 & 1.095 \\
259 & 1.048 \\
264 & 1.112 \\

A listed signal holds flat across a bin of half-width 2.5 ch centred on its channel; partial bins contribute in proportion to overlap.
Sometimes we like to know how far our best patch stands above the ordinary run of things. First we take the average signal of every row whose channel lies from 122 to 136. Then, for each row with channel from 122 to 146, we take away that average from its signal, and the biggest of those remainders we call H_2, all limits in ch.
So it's 0.19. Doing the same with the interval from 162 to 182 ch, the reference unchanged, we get 0.42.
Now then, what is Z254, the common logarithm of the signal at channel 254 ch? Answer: 0.039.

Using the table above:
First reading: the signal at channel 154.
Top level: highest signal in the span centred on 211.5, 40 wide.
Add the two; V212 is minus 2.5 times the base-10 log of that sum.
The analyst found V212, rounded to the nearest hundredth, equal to -0.91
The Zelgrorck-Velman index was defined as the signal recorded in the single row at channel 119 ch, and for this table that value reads 1.087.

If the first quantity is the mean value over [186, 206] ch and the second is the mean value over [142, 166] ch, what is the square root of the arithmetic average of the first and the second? 1.06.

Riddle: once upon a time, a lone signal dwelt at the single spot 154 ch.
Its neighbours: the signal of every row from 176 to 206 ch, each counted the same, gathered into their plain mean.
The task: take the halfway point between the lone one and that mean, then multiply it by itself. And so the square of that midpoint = 1.36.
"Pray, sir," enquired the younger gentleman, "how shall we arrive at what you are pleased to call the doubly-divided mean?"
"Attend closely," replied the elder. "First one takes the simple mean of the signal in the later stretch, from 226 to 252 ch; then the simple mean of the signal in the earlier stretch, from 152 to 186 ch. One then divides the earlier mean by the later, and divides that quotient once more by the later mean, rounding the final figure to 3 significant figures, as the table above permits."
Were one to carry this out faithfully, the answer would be 1.05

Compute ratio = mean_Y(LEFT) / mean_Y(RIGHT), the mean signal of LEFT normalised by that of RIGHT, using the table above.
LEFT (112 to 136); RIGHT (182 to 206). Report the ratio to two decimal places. 0.77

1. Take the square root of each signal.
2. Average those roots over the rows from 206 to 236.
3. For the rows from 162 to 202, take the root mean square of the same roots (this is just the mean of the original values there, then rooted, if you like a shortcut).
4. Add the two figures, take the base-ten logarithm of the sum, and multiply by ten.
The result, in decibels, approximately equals 3.4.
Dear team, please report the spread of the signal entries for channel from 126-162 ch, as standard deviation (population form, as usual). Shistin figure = 0.18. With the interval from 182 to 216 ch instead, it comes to 0.10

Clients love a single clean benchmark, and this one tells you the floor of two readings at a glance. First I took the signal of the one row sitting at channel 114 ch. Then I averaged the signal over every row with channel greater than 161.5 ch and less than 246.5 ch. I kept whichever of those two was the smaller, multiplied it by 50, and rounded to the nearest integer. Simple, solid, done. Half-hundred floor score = 53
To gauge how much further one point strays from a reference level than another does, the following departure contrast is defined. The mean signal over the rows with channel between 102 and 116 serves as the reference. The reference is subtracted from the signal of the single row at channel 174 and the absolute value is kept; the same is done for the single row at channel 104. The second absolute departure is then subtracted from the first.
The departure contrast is 0.17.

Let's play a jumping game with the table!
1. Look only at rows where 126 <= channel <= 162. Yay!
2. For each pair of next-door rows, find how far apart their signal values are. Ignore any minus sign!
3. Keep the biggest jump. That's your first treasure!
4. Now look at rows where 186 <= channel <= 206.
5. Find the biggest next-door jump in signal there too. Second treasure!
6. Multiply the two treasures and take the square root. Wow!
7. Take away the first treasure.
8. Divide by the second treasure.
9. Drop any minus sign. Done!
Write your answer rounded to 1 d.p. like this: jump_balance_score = 0.8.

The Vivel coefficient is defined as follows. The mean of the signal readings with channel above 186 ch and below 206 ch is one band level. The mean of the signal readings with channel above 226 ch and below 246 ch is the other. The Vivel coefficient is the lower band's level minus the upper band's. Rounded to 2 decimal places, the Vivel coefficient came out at 0.18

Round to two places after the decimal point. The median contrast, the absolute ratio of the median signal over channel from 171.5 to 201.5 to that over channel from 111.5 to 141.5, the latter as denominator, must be 1.32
